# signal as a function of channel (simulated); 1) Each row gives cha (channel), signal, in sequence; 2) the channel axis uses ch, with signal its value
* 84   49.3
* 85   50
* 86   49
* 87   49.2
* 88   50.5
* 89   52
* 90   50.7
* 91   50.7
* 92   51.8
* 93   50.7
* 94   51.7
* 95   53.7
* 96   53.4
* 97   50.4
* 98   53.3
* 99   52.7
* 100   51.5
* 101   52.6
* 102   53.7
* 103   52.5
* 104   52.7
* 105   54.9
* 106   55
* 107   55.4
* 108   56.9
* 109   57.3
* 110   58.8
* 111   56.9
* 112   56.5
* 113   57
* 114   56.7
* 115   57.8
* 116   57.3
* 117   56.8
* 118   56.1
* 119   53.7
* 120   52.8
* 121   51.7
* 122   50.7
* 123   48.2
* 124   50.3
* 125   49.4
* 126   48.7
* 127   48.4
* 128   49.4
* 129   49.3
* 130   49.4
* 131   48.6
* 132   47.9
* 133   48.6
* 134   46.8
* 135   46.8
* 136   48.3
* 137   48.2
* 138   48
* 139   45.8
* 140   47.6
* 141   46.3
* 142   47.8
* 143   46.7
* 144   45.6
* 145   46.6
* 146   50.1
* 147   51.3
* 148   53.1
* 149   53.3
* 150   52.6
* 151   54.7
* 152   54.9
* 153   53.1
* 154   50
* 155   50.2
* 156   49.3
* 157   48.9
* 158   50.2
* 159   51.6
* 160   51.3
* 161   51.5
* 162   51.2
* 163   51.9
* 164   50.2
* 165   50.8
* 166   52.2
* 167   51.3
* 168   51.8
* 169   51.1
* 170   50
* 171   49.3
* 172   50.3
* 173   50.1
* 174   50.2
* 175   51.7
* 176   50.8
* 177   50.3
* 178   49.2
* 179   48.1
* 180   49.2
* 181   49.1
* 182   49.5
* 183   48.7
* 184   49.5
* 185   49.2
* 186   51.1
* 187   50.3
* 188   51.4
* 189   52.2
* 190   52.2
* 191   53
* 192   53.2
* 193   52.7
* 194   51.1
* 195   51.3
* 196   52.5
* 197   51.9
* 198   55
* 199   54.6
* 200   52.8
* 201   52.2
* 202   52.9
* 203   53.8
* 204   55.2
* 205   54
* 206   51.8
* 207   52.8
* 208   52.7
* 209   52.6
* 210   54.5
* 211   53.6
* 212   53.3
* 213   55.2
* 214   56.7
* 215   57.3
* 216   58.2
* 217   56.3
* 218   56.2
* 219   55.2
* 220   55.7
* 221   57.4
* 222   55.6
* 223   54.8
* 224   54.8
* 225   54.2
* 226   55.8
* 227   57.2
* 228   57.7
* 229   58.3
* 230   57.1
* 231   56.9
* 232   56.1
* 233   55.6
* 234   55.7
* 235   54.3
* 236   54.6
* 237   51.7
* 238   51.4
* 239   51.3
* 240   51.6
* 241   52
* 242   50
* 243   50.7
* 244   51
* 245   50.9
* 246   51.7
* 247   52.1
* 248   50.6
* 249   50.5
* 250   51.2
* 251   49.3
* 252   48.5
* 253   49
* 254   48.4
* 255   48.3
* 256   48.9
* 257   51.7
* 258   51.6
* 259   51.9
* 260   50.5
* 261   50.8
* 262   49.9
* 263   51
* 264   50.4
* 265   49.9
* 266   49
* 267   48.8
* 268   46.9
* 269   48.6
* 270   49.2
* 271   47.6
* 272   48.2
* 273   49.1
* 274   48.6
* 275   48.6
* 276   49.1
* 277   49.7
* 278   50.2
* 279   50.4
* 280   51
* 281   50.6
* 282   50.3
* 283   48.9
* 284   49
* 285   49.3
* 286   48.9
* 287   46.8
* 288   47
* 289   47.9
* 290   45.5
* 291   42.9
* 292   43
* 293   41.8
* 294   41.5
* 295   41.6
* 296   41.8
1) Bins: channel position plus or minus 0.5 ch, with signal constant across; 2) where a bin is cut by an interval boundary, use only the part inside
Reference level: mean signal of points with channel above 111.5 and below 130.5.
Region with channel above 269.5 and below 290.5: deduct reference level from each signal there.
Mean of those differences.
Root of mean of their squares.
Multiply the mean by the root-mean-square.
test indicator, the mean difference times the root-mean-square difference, -15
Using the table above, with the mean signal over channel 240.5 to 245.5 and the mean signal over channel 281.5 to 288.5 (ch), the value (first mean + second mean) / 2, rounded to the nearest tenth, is 49.8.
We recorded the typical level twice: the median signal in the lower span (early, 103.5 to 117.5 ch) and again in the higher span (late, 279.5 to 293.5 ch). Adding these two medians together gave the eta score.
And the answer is 105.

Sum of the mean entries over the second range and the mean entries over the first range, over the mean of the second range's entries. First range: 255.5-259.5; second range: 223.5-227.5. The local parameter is 1.92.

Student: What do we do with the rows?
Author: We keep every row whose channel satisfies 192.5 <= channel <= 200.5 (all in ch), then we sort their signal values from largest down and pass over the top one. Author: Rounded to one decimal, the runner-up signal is 54.6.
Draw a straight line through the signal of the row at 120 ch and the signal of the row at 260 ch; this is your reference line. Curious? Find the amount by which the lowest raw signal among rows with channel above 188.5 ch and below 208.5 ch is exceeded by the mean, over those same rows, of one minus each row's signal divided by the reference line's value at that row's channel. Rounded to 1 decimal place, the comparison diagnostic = -51.1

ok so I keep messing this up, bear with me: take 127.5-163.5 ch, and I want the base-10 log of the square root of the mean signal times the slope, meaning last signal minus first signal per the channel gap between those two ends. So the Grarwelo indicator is 0.3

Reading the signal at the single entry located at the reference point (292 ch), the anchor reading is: 43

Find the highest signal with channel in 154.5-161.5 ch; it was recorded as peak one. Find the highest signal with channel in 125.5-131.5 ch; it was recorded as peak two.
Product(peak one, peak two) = 2549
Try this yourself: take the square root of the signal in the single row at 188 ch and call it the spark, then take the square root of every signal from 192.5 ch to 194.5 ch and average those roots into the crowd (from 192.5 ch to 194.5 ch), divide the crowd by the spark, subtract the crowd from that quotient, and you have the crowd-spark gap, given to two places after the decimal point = -6.20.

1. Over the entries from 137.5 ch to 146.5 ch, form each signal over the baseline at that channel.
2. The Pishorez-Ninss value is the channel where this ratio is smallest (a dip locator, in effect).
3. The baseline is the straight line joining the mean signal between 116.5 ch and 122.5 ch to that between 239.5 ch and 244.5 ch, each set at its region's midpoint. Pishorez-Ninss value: 144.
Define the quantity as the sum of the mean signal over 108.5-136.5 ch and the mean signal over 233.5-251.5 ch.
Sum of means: 104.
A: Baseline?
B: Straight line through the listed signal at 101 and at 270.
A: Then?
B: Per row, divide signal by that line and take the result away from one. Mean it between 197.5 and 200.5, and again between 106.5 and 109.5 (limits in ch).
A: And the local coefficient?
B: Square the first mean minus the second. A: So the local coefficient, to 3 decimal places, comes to 0.000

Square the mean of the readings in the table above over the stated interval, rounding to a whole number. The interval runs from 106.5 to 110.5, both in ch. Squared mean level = 3260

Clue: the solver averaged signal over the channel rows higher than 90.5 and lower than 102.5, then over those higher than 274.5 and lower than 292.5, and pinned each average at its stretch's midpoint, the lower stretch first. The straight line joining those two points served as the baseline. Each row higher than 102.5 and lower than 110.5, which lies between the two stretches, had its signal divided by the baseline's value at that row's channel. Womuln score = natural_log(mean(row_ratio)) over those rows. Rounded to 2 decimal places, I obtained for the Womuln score 0.06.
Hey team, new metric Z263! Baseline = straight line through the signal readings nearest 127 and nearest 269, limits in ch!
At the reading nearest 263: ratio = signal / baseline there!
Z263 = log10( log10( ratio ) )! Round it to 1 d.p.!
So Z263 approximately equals -1.7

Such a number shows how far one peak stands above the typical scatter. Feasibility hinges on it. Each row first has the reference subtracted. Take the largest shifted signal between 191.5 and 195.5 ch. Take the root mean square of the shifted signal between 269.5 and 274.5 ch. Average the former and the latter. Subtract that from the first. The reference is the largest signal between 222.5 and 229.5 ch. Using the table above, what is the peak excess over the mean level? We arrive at -7.4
